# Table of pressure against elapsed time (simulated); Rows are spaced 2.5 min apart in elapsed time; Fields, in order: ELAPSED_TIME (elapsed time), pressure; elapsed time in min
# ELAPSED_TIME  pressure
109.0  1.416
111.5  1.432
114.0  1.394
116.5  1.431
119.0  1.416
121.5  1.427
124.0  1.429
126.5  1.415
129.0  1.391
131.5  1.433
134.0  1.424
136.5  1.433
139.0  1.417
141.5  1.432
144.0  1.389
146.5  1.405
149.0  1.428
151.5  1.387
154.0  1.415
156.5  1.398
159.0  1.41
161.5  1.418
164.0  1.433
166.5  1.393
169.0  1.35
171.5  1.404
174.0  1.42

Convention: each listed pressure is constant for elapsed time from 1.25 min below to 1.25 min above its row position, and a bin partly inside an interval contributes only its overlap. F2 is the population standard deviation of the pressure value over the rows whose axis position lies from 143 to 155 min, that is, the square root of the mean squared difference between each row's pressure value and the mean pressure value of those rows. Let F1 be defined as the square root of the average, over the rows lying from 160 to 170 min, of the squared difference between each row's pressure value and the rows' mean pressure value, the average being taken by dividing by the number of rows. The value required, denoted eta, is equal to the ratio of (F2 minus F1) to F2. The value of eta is -1.02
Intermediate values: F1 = 0.0314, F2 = 0.0155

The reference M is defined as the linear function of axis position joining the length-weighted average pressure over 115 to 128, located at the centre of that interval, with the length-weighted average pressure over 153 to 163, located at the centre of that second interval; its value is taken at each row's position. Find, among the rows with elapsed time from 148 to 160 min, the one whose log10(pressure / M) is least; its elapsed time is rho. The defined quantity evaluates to 151.5 min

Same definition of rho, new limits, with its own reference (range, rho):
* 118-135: 129.0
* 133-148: 144.0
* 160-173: 169.0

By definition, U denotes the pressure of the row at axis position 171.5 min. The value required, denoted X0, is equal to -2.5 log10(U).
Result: -0.368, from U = 1.404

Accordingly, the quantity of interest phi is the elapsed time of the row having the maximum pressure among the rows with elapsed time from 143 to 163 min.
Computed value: 149.0 min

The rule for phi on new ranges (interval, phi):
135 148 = 136.5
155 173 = 164.0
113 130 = 116.5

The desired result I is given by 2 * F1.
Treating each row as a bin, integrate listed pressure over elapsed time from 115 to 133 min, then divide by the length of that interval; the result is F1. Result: 2.84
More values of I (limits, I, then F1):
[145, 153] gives 2.81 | 1.41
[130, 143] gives 2.85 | 1.43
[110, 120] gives 2.84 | 1.42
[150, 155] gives 2.80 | 1.40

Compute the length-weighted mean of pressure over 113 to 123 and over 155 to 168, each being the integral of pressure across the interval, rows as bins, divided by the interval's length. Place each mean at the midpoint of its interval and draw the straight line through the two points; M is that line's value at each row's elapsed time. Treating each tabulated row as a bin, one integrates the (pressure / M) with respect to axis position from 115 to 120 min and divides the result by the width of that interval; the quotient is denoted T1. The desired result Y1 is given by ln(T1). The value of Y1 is 0.003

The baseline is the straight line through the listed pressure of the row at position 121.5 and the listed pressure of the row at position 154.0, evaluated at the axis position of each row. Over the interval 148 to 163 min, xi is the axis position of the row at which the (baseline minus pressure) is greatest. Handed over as 151.5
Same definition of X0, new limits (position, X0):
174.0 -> -0.381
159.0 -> -0.373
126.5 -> -0.377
